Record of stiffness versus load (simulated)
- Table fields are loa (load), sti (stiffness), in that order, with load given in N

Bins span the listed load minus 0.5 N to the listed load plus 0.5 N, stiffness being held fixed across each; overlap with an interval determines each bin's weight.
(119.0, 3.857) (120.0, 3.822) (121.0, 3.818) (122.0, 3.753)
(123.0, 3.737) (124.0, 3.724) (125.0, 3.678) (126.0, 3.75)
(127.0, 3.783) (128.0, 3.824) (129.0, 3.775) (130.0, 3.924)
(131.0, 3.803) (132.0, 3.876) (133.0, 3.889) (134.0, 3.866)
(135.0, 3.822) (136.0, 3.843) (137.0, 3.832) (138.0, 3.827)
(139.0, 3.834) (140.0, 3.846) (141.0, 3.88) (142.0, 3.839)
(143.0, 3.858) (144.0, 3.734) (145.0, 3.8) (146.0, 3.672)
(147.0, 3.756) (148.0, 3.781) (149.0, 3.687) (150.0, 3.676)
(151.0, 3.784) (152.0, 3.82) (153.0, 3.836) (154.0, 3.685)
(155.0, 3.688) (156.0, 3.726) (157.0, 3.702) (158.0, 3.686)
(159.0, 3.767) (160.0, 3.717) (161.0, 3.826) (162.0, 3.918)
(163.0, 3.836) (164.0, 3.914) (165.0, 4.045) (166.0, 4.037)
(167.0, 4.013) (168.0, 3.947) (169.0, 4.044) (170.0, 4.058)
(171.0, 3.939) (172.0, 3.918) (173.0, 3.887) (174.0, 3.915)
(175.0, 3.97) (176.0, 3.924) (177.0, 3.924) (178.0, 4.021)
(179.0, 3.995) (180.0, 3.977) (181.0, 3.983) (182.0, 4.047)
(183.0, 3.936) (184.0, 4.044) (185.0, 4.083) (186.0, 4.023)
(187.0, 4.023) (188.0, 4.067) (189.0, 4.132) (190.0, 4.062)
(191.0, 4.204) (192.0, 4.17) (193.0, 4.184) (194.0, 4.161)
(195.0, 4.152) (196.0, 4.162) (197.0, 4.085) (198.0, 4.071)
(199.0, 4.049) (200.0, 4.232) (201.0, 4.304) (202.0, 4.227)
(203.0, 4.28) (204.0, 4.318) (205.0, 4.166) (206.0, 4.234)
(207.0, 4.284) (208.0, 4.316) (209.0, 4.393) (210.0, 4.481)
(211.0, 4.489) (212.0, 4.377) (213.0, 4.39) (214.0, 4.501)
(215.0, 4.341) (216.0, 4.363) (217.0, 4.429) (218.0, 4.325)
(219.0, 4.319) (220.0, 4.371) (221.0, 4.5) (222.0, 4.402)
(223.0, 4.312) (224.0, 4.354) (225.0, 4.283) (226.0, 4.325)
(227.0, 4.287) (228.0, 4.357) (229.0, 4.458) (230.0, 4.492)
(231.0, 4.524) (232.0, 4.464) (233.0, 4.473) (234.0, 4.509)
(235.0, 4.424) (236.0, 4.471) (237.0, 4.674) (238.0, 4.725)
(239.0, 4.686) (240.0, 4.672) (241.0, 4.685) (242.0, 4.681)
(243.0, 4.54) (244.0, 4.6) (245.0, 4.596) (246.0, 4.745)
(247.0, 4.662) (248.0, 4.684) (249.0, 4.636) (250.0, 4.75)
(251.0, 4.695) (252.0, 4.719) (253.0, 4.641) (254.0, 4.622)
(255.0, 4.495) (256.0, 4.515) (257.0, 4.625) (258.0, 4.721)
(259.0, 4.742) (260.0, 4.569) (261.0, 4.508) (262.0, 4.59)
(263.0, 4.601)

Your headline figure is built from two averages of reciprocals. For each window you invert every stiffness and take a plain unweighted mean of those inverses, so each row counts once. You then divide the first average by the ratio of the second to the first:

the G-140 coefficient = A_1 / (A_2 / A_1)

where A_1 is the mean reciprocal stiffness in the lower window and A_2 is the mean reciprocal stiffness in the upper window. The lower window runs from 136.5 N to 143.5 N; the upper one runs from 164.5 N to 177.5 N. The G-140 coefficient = 0.27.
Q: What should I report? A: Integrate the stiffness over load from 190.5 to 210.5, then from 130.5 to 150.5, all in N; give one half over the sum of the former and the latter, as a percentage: 0.311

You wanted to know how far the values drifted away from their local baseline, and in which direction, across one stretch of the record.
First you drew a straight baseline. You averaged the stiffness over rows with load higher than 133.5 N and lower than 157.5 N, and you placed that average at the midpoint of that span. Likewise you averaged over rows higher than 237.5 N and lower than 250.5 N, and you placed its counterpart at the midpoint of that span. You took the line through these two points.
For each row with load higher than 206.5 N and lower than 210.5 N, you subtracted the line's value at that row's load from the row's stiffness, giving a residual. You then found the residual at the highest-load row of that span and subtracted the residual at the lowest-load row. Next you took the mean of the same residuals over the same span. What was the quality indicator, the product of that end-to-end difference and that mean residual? 0.003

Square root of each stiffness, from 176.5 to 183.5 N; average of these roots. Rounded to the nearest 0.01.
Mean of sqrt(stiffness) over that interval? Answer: 2.00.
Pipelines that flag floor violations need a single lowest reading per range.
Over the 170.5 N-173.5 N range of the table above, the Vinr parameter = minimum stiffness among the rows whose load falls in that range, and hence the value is 3.887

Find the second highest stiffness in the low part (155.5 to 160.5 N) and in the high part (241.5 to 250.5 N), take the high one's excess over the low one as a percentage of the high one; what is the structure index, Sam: 21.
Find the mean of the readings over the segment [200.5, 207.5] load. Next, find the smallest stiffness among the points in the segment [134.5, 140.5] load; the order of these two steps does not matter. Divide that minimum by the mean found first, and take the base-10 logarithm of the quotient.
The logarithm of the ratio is -0.047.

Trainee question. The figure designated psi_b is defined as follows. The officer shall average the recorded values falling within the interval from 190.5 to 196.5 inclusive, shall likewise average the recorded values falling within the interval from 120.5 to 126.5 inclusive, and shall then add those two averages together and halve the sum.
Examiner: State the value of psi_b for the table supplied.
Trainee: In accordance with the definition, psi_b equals 3.96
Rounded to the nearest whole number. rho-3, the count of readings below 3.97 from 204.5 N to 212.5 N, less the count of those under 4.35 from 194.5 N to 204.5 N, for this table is -10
